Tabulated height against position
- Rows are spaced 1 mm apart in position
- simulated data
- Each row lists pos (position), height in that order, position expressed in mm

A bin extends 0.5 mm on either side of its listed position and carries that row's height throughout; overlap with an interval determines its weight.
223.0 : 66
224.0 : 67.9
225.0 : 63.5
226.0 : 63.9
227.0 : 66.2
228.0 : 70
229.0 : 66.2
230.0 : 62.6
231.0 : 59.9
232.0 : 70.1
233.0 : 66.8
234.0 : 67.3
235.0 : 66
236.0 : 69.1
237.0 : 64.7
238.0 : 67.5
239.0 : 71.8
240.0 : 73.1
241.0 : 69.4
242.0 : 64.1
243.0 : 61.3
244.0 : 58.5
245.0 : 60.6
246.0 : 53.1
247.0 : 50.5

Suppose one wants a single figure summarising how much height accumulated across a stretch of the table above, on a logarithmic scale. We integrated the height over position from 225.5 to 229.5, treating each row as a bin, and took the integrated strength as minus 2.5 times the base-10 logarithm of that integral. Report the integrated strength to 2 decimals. -6.06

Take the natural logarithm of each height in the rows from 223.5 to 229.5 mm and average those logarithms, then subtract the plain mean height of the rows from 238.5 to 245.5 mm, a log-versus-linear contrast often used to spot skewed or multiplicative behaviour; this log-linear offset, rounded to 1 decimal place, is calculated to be -61.3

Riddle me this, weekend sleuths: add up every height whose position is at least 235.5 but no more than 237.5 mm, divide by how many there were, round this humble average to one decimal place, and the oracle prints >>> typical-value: 66.9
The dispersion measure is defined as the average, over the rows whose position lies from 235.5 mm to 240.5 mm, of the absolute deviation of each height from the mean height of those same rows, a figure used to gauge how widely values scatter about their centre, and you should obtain 2.57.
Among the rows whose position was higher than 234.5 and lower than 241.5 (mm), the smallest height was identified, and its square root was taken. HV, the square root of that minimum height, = 8.04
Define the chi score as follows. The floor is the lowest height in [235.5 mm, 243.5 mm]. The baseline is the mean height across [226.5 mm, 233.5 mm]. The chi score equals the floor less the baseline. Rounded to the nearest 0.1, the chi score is -4.7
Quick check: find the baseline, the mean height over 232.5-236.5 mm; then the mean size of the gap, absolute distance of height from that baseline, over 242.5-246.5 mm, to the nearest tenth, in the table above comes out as 8.9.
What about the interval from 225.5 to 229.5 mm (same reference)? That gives 2.1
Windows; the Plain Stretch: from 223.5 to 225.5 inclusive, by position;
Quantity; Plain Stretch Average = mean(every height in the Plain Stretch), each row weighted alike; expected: 65.7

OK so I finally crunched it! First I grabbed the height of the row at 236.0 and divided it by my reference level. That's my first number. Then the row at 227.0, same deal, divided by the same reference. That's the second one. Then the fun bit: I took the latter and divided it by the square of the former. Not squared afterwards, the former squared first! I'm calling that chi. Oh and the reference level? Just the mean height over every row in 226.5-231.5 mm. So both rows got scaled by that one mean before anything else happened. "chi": 0.90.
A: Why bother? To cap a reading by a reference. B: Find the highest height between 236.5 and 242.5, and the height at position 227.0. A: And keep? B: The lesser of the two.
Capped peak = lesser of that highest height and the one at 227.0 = 66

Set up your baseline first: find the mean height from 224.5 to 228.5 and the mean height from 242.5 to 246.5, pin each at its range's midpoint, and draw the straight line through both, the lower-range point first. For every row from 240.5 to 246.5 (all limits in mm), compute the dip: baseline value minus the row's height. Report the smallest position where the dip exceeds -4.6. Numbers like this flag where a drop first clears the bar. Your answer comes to 243.0 mm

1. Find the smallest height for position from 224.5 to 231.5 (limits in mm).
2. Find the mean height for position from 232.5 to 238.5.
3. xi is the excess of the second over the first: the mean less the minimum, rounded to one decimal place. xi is 7.0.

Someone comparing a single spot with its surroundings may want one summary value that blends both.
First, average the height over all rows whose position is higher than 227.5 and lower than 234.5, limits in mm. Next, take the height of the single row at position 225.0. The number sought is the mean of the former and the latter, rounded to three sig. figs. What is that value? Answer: 64.8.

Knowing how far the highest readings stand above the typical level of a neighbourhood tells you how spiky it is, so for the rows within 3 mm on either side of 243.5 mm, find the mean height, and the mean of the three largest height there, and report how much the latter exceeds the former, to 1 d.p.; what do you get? 3.8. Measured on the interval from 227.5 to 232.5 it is 3.0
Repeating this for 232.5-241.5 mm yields 3.0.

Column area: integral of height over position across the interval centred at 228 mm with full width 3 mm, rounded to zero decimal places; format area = 202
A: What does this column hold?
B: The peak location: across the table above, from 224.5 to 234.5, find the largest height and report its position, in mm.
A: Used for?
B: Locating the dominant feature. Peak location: 232.0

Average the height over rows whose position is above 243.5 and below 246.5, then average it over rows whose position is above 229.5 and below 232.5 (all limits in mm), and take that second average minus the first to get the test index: 7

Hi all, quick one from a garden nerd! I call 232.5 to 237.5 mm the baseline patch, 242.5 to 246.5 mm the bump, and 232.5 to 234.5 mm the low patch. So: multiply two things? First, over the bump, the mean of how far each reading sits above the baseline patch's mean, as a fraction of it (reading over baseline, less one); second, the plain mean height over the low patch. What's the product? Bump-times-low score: -8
